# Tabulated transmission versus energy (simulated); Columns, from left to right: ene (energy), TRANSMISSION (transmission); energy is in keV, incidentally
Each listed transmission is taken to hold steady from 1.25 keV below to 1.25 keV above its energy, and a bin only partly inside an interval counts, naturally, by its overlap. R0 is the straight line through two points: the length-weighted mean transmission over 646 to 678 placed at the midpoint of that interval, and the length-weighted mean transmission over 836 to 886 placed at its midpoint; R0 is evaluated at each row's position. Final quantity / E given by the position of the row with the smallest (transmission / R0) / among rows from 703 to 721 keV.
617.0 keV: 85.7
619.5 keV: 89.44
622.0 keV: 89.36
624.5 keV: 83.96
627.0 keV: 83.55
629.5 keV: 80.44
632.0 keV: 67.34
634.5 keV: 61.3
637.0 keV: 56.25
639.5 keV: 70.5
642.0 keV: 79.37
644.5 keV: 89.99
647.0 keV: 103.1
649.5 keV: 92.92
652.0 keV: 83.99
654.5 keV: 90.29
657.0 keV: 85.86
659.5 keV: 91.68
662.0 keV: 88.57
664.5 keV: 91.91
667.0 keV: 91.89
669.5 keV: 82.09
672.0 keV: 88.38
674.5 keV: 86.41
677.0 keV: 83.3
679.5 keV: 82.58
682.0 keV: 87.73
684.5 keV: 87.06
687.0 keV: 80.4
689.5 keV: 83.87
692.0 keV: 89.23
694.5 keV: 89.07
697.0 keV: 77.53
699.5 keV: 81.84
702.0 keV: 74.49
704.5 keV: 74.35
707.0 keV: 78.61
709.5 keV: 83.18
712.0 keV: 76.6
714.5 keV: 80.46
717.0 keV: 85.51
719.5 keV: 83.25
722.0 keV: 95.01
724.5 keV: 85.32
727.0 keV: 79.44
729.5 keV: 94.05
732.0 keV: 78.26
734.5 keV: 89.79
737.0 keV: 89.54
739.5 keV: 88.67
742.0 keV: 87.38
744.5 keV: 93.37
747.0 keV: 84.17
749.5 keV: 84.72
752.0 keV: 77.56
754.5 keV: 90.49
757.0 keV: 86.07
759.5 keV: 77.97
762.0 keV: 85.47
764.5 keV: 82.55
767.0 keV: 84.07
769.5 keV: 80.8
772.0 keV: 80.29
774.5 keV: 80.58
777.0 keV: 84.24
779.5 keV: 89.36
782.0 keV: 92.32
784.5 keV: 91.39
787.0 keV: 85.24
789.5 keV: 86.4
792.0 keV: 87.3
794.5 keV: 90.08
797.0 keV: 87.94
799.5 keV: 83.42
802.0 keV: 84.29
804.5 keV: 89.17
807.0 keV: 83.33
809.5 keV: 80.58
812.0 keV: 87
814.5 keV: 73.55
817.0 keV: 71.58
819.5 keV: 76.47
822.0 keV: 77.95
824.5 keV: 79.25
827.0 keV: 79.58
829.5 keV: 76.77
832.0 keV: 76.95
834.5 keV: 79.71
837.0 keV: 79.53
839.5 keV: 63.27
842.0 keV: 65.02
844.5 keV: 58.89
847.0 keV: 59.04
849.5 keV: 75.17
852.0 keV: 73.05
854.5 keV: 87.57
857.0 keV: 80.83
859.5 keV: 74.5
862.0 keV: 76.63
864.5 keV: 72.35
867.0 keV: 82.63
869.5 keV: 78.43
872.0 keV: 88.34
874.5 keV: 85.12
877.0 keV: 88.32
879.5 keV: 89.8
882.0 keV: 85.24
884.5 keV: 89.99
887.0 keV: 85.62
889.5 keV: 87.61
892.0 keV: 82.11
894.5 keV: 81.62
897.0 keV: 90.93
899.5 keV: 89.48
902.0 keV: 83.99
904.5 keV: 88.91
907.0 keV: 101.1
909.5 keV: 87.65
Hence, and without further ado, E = 704.5 keV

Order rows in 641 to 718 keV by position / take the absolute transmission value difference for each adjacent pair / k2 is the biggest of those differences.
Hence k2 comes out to 13.1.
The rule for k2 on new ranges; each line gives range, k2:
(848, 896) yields 14.5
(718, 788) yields 15.8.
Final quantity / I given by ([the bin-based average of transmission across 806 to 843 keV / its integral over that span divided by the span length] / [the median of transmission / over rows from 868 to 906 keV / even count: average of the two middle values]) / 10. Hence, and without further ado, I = 0.088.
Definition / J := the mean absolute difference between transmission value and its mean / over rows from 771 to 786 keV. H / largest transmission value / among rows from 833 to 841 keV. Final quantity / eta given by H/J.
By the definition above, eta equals 17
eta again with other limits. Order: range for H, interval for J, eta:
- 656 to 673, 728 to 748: 25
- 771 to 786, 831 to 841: 16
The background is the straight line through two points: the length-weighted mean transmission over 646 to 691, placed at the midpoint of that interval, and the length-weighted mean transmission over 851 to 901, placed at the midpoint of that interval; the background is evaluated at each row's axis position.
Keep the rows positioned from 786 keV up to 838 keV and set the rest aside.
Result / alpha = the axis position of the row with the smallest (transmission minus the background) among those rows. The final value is 817.0 keV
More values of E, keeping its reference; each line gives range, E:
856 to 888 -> 864.5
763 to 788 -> 772.0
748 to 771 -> 752.0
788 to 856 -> 844.5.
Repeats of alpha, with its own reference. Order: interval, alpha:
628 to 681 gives 637.0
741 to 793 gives 752.0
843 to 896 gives 844.5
